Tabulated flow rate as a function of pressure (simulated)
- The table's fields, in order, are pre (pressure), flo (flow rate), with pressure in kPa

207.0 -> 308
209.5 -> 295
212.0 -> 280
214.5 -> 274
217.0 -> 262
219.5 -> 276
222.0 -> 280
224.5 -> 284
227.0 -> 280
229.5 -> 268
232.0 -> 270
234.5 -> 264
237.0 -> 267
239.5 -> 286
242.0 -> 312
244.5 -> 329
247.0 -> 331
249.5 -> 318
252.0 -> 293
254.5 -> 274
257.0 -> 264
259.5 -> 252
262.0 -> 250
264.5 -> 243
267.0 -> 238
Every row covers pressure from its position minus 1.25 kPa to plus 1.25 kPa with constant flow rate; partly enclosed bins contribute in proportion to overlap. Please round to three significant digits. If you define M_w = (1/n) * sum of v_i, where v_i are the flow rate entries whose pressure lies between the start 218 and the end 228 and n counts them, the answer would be 280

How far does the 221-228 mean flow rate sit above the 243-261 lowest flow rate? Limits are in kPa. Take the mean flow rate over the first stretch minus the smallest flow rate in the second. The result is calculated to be 29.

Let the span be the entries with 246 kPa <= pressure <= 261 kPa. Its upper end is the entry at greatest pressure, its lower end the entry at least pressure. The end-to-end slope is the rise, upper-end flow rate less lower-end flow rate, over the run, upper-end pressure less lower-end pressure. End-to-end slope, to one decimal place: -6.3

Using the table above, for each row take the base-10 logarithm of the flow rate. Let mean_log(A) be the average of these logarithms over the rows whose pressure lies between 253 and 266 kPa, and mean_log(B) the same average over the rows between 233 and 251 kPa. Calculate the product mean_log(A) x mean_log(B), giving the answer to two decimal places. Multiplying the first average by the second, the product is 5.97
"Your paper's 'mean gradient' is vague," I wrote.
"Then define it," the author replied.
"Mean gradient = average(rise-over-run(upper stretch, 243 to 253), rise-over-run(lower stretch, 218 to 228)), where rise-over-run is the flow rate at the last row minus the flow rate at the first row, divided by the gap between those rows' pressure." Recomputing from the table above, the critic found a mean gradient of -2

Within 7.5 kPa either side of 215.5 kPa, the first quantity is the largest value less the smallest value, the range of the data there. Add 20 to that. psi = 53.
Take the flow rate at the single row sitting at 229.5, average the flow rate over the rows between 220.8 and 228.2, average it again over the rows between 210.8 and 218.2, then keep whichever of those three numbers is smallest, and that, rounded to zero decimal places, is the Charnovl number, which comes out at 268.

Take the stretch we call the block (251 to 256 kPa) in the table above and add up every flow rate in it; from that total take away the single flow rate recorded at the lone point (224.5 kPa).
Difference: 283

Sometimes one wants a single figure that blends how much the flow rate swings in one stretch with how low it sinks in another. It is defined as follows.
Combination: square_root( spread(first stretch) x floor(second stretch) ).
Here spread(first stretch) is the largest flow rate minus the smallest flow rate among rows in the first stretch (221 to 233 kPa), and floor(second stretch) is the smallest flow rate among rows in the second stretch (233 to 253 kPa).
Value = 65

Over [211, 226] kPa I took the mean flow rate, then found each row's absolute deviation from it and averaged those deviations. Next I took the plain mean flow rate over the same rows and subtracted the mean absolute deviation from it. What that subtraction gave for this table 271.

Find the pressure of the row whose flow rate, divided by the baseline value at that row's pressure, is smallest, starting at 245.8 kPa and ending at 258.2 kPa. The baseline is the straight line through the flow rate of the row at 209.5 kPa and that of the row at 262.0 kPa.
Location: 257.0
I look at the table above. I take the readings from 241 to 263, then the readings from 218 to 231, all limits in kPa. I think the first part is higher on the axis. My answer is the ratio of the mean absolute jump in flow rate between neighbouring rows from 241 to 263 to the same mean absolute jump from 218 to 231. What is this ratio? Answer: 2.1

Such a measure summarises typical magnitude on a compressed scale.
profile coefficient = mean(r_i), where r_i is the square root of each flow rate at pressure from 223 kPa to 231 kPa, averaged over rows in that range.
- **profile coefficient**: 16.65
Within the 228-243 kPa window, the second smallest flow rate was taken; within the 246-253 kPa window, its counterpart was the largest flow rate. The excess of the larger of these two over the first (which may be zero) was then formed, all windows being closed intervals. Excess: 64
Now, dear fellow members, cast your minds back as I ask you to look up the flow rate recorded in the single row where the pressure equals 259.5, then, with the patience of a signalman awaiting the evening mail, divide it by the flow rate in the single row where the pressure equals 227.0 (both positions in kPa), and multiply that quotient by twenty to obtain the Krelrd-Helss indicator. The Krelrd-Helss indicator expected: 18.0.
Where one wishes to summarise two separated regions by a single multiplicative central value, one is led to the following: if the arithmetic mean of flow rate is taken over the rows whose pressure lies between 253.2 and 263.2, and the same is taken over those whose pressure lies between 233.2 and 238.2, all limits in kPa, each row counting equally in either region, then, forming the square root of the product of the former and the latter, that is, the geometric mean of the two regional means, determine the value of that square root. 263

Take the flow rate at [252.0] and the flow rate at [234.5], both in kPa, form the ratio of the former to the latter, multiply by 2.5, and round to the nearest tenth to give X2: 2.8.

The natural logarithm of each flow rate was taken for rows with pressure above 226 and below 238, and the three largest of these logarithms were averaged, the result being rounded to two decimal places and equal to 5.61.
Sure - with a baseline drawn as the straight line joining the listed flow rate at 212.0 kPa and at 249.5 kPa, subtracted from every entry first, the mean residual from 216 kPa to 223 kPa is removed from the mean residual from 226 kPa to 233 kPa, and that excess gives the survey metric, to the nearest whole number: -10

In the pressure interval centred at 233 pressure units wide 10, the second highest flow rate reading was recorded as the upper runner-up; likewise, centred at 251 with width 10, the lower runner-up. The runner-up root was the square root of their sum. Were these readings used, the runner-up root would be 24.2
